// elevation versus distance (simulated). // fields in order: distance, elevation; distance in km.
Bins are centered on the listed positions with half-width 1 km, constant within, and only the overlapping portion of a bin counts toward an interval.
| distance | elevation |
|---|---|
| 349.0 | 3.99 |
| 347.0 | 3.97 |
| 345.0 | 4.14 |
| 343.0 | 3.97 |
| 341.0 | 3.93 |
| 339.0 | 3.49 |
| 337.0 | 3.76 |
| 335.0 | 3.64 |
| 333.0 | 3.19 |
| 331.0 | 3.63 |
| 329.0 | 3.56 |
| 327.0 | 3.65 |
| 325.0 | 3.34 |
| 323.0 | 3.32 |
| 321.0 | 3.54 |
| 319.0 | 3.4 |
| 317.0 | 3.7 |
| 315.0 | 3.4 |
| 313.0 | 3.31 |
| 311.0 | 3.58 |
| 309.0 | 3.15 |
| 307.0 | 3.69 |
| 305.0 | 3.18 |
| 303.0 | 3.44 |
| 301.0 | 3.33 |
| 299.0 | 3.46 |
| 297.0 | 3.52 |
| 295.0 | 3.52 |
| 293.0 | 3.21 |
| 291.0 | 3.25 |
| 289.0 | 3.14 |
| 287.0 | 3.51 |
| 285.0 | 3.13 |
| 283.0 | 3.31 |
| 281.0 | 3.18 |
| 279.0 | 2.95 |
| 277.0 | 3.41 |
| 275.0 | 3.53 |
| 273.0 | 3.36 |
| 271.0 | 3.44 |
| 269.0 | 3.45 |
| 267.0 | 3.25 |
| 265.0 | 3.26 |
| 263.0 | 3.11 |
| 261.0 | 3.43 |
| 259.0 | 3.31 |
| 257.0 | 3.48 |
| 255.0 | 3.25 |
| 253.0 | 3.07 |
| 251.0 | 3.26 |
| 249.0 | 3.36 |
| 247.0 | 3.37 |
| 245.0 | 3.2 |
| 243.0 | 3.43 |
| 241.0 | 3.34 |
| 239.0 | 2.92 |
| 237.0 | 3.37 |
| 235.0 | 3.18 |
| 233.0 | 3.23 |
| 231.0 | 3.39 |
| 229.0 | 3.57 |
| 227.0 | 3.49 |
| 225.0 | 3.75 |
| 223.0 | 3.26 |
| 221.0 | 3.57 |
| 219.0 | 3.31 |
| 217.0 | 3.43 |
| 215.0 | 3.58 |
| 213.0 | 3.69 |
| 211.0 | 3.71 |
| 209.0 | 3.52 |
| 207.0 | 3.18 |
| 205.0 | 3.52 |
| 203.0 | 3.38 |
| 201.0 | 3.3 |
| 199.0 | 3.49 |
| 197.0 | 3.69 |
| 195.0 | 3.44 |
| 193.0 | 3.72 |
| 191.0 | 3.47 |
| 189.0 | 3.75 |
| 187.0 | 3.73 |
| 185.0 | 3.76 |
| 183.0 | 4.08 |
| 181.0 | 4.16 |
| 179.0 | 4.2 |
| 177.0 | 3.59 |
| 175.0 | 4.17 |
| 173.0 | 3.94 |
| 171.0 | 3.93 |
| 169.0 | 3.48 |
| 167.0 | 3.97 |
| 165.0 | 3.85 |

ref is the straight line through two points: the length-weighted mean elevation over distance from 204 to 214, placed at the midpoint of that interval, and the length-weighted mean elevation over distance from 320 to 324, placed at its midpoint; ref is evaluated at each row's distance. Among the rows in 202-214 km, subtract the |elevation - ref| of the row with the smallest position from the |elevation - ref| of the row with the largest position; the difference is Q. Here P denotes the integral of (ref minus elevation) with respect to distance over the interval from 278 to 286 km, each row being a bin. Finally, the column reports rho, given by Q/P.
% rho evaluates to 0.01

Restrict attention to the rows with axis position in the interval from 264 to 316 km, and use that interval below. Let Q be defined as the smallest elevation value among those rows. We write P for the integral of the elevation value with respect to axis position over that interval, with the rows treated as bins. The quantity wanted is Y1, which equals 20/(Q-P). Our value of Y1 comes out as -0.12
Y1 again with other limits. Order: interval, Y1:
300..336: -0.17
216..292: -0.08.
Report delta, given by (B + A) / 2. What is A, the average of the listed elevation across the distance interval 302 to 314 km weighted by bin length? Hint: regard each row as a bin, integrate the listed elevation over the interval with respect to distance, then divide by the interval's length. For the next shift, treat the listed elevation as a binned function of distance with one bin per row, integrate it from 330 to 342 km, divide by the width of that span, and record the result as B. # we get 3.50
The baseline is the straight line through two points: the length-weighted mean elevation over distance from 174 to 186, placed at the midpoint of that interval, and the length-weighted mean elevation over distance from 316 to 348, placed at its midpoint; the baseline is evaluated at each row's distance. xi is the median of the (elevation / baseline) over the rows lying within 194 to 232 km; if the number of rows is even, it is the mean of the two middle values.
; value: 0.895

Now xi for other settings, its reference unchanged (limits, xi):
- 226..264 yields 0.869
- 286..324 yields 0.927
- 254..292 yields 0.870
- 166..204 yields 0.939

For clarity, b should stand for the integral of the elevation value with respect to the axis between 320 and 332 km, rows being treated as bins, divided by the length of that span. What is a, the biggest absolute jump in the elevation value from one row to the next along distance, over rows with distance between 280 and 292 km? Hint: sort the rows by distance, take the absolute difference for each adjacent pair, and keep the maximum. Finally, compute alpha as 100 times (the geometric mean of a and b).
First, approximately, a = 0.38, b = 3.5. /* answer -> 115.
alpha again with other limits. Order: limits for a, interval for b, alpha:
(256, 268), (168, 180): 111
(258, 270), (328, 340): 107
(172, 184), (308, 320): 145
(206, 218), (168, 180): 115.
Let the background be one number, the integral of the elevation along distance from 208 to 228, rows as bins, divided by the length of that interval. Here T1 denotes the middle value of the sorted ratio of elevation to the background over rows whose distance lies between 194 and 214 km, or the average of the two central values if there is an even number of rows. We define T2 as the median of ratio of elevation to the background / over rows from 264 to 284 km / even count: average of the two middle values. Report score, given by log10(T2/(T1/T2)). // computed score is -0.05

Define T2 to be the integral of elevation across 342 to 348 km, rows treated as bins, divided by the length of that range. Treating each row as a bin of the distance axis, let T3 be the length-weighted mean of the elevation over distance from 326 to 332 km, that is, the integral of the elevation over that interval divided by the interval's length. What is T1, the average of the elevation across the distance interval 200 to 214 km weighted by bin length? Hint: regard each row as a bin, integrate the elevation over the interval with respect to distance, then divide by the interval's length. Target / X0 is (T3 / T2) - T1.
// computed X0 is -2.57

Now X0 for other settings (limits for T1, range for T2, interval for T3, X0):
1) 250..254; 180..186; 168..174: -2.22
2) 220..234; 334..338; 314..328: -2.53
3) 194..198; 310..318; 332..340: -2.56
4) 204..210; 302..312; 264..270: -2.43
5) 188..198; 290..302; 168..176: -2.47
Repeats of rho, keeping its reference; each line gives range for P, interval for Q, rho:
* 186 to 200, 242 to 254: -0.33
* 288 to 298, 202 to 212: 0.03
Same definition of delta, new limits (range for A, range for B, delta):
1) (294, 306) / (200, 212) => 3.42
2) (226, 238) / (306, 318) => 3.42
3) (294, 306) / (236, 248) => 3.34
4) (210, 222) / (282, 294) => 3.40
